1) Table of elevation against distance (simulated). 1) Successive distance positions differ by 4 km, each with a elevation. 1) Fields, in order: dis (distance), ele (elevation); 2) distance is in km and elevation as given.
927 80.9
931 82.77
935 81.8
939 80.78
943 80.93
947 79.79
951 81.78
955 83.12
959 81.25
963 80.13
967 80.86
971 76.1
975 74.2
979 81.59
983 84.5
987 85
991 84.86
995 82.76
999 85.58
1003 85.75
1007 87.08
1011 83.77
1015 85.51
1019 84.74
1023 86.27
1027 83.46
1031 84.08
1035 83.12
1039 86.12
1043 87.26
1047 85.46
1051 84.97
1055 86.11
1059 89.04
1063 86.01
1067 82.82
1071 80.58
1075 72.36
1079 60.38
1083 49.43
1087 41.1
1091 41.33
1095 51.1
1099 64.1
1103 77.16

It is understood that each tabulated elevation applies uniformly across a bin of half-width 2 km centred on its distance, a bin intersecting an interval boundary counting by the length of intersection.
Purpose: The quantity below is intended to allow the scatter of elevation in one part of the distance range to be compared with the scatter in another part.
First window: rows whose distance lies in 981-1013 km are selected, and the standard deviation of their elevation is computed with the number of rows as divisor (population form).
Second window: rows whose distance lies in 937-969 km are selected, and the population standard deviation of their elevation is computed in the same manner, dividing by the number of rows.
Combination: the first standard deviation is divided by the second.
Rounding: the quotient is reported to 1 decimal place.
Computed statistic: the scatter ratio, 1.3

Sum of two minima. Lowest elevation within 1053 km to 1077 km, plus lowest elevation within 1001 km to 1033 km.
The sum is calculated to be 156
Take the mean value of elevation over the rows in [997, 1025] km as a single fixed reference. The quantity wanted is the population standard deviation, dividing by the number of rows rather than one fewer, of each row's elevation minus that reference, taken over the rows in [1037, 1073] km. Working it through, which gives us 2.31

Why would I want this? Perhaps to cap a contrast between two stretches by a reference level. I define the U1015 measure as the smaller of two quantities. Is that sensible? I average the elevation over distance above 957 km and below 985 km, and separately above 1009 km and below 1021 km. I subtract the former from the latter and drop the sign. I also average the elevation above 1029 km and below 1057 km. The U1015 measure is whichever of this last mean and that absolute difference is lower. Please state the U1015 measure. 4.9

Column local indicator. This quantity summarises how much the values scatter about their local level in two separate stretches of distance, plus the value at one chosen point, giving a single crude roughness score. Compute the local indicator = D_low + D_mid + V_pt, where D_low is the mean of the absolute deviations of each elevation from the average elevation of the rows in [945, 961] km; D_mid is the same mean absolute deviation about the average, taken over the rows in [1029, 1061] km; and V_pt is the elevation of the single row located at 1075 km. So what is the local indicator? 75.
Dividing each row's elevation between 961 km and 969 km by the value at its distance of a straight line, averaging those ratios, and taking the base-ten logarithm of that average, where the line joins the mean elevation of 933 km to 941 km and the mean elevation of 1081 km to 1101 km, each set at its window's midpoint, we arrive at 0.03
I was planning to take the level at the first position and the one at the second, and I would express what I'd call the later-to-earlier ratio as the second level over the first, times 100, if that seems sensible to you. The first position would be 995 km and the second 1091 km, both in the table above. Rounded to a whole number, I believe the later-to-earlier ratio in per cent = 50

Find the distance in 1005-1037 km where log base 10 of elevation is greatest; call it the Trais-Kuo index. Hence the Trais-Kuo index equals 1007 km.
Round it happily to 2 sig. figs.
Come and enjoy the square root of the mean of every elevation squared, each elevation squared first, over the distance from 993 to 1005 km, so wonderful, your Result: 85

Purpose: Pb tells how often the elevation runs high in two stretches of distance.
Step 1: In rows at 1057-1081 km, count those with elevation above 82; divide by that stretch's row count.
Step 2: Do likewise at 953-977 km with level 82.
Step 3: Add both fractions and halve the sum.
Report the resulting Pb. 0.33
